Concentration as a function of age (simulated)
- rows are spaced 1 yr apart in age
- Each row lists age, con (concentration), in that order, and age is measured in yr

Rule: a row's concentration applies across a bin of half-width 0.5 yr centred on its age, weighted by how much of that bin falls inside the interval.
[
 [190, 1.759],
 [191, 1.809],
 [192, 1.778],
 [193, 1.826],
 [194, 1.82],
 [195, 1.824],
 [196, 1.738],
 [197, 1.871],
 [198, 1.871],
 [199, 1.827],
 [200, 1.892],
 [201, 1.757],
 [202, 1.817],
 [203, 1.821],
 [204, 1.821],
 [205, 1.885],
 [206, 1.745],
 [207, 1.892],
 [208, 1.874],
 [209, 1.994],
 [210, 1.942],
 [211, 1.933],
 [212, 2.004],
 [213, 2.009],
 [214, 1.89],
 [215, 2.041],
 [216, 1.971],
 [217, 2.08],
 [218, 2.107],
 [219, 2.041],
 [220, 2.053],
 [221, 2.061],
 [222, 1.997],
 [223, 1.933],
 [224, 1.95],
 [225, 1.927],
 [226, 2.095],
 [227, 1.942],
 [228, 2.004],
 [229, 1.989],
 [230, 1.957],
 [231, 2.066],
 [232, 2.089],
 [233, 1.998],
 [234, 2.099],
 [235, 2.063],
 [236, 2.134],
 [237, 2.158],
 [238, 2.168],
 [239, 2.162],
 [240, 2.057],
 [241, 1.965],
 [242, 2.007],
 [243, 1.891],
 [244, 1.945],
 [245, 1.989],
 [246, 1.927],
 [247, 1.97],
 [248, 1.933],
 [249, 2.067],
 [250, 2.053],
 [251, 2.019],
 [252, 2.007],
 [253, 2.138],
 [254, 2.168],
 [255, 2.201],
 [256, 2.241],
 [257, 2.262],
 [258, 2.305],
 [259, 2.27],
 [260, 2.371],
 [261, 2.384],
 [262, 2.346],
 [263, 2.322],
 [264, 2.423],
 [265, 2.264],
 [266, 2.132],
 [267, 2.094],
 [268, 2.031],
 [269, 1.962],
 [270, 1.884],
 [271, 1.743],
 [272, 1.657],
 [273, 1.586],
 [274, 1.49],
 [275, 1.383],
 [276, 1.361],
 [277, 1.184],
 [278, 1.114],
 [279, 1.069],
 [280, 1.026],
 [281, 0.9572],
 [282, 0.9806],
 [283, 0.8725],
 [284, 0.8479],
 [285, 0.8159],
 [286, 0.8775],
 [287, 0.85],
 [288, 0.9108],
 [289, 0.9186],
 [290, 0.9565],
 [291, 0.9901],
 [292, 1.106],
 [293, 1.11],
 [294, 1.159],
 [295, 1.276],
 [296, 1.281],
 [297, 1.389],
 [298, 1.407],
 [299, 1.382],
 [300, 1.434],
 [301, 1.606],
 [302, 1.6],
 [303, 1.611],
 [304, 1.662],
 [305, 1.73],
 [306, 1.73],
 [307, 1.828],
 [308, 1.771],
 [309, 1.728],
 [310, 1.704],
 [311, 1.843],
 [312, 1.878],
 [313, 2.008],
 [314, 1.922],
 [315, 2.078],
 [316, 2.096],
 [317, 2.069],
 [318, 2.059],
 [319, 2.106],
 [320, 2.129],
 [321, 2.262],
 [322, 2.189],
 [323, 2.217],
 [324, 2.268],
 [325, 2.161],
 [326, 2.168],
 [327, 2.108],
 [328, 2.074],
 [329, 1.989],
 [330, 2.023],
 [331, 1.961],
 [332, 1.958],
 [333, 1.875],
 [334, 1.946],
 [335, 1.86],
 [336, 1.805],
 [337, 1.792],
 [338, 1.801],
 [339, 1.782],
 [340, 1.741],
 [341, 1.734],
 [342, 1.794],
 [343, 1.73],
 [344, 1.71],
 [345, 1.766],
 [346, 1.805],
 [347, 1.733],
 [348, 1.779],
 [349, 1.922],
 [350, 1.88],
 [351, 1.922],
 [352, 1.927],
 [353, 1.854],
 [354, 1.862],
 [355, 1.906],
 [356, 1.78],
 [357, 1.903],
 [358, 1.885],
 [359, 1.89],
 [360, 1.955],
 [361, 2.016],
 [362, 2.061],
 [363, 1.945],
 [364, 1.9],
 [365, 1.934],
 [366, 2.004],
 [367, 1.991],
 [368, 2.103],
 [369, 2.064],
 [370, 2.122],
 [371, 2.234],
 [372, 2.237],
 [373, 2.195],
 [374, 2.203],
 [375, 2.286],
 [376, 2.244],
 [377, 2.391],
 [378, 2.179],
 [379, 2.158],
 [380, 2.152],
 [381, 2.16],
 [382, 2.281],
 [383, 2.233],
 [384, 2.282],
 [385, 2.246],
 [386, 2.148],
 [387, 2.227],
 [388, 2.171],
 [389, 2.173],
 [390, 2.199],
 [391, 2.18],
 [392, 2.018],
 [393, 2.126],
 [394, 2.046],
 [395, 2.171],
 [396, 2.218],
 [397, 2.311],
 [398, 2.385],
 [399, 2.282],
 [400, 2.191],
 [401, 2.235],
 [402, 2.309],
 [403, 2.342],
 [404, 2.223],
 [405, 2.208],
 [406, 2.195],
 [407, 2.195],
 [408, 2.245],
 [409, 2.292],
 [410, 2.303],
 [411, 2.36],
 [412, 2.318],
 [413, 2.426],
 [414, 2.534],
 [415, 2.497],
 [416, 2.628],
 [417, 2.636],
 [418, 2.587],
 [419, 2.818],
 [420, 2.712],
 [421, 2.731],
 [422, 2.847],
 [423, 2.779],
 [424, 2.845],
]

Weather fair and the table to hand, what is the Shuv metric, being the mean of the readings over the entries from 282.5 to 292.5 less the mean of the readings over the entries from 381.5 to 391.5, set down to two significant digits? -1.3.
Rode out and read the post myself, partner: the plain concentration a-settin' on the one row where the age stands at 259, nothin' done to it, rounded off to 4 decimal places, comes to 2.2700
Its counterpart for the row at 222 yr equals 1.9970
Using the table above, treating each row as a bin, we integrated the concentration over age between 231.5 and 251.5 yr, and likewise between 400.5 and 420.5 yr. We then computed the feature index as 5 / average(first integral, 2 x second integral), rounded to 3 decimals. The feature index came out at 0.073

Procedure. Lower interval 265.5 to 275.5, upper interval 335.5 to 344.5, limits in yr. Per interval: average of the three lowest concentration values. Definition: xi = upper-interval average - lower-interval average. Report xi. 0.2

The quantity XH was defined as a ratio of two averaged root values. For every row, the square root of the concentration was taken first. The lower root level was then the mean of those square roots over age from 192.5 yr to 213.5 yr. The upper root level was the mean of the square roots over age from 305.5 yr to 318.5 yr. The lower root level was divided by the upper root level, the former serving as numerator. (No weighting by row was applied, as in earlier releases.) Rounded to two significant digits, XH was 0.99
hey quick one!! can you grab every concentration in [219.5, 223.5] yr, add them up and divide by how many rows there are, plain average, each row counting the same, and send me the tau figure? 2.01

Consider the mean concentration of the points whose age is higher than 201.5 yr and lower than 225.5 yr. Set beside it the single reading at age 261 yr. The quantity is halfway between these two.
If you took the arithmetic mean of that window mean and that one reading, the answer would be 2.17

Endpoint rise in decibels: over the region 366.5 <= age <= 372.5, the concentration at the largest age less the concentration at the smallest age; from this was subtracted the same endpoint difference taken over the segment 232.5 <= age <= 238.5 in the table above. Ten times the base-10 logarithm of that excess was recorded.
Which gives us -11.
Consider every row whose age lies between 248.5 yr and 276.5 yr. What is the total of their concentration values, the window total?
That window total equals 57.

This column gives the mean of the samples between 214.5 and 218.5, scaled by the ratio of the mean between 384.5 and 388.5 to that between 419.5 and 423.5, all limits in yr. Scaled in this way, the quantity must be 1.63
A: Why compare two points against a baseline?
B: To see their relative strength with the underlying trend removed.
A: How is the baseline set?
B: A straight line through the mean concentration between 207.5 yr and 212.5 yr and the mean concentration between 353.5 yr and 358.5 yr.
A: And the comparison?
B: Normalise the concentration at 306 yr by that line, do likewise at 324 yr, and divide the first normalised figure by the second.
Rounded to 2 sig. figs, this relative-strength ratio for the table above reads 0.76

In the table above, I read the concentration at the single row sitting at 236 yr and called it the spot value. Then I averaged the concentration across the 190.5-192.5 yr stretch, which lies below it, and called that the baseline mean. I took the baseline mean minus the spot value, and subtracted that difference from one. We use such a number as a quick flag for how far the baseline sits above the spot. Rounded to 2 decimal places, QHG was 1.34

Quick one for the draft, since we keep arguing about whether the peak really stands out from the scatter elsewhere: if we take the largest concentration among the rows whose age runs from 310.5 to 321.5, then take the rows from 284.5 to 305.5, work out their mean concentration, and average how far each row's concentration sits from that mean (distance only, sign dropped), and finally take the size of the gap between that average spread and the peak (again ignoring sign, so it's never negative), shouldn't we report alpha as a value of 2.00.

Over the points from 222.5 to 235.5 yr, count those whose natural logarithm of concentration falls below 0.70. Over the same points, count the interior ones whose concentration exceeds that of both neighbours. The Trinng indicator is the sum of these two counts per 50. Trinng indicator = 0.26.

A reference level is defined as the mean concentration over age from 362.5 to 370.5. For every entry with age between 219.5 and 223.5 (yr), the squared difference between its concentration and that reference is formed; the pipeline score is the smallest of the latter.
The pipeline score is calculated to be 0.000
